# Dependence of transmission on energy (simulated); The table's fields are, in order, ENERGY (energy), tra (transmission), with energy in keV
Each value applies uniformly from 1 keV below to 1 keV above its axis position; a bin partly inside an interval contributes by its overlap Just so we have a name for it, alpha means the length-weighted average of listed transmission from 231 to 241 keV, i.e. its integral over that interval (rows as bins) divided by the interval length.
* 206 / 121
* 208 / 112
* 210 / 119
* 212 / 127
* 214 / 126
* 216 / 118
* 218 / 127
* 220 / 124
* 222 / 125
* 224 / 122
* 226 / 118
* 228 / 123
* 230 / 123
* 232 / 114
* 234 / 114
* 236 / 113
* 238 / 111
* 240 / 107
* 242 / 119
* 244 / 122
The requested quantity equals 112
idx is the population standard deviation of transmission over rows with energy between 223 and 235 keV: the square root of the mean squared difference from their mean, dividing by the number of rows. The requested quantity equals 3.92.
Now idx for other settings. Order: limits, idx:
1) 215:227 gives 3.40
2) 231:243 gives 3.61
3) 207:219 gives 5.62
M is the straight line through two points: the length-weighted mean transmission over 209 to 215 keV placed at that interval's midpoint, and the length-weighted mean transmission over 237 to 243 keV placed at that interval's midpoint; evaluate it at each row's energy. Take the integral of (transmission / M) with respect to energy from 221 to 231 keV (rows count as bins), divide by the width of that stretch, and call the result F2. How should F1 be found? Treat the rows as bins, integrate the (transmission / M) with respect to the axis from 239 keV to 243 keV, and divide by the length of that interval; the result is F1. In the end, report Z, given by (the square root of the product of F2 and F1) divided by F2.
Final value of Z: 0.99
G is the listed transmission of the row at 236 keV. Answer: 113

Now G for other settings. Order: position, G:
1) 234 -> 114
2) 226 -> 118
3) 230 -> 123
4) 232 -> 114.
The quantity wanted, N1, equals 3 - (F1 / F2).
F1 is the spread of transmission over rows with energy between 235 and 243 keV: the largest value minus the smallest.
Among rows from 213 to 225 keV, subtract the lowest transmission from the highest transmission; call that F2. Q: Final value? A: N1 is 1.7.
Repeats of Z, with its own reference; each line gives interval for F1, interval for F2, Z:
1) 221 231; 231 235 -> 1.02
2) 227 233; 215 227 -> 1.01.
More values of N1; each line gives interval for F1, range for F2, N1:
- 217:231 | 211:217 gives 2.0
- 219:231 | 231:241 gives 2.0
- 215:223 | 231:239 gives 0.0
